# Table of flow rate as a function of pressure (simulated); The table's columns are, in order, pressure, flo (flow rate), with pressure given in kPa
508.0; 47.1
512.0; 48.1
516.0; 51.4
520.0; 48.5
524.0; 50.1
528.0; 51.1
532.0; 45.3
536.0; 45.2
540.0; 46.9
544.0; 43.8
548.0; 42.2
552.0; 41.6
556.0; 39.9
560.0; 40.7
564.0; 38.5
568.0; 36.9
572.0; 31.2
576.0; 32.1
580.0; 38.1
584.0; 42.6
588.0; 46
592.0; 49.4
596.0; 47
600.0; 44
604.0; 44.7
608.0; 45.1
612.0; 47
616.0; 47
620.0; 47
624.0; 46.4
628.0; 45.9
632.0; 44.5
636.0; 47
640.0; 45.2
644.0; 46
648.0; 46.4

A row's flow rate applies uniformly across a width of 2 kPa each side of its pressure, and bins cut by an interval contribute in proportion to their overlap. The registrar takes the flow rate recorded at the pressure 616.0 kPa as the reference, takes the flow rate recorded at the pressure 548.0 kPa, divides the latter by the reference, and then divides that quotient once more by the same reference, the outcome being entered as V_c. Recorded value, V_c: 0.0191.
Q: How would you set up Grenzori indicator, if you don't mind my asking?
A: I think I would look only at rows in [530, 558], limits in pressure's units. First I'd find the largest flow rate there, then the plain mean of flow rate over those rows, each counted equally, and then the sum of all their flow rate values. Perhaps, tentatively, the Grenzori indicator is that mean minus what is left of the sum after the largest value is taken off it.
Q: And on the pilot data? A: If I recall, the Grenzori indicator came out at -214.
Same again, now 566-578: -30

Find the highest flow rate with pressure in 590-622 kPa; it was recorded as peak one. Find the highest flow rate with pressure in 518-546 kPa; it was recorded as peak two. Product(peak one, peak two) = 2524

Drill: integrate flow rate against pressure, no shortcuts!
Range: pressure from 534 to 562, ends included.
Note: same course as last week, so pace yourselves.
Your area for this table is 1201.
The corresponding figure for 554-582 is 1030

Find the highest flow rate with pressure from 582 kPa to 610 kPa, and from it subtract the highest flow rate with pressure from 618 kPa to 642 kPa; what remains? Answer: 2.4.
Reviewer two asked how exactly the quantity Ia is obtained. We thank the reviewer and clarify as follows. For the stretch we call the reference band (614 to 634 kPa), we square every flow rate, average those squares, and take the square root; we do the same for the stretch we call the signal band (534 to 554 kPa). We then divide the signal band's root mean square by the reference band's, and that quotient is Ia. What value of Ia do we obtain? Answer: 0.95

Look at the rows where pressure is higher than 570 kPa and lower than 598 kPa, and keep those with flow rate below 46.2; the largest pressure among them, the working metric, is 588.0 kPa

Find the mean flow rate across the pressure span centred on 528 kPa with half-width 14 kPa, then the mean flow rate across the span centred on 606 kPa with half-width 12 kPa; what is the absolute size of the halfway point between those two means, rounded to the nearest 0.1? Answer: 47.1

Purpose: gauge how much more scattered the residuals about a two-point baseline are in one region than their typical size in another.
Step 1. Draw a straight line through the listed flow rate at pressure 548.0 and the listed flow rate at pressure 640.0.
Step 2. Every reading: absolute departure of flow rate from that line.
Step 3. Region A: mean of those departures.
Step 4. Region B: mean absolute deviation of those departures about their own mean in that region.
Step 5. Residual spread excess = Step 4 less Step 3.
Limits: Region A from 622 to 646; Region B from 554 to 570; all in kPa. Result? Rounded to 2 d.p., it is 0.46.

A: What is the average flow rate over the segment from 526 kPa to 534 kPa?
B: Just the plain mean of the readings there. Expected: 48.2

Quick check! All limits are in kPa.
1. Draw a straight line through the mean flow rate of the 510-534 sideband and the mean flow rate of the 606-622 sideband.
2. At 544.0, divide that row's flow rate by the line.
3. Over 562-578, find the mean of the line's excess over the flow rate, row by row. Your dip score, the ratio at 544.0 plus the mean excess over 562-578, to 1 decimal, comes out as 14.0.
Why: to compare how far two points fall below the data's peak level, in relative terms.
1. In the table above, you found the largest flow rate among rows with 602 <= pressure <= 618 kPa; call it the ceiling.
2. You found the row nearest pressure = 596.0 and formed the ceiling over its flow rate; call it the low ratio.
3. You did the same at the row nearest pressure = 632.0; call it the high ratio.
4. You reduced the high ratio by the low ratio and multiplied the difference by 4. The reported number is 0.22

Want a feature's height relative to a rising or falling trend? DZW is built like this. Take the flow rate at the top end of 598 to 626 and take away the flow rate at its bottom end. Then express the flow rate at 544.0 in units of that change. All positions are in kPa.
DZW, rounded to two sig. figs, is 18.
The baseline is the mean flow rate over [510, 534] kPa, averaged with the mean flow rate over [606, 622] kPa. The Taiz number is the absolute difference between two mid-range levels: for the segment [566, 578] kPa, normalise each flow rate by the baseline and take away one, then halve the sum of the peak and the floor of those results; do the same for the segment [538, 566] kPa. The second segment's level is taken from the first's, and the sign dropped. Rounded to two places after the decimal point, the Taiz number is 0.18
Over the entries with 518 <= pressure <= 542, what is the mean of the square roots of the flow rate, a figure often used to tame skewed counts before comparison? 6.92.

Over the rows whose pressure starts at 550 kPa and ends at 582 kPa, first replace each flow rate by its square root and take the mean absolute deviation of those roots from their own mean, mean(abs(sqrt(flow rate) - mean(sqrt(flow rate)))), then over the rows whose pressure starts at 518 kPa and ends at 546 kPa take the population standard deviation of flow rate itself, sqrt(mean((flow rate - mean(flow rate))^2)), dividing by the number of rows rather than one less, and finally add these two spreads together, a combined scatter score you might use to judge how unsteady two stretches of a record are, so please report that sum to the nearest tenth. 2.8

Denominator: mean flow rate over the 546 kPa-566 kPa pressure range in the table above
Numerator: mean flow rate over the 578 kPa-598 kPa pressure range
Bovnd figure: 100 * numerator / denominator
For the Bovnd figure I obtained 110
